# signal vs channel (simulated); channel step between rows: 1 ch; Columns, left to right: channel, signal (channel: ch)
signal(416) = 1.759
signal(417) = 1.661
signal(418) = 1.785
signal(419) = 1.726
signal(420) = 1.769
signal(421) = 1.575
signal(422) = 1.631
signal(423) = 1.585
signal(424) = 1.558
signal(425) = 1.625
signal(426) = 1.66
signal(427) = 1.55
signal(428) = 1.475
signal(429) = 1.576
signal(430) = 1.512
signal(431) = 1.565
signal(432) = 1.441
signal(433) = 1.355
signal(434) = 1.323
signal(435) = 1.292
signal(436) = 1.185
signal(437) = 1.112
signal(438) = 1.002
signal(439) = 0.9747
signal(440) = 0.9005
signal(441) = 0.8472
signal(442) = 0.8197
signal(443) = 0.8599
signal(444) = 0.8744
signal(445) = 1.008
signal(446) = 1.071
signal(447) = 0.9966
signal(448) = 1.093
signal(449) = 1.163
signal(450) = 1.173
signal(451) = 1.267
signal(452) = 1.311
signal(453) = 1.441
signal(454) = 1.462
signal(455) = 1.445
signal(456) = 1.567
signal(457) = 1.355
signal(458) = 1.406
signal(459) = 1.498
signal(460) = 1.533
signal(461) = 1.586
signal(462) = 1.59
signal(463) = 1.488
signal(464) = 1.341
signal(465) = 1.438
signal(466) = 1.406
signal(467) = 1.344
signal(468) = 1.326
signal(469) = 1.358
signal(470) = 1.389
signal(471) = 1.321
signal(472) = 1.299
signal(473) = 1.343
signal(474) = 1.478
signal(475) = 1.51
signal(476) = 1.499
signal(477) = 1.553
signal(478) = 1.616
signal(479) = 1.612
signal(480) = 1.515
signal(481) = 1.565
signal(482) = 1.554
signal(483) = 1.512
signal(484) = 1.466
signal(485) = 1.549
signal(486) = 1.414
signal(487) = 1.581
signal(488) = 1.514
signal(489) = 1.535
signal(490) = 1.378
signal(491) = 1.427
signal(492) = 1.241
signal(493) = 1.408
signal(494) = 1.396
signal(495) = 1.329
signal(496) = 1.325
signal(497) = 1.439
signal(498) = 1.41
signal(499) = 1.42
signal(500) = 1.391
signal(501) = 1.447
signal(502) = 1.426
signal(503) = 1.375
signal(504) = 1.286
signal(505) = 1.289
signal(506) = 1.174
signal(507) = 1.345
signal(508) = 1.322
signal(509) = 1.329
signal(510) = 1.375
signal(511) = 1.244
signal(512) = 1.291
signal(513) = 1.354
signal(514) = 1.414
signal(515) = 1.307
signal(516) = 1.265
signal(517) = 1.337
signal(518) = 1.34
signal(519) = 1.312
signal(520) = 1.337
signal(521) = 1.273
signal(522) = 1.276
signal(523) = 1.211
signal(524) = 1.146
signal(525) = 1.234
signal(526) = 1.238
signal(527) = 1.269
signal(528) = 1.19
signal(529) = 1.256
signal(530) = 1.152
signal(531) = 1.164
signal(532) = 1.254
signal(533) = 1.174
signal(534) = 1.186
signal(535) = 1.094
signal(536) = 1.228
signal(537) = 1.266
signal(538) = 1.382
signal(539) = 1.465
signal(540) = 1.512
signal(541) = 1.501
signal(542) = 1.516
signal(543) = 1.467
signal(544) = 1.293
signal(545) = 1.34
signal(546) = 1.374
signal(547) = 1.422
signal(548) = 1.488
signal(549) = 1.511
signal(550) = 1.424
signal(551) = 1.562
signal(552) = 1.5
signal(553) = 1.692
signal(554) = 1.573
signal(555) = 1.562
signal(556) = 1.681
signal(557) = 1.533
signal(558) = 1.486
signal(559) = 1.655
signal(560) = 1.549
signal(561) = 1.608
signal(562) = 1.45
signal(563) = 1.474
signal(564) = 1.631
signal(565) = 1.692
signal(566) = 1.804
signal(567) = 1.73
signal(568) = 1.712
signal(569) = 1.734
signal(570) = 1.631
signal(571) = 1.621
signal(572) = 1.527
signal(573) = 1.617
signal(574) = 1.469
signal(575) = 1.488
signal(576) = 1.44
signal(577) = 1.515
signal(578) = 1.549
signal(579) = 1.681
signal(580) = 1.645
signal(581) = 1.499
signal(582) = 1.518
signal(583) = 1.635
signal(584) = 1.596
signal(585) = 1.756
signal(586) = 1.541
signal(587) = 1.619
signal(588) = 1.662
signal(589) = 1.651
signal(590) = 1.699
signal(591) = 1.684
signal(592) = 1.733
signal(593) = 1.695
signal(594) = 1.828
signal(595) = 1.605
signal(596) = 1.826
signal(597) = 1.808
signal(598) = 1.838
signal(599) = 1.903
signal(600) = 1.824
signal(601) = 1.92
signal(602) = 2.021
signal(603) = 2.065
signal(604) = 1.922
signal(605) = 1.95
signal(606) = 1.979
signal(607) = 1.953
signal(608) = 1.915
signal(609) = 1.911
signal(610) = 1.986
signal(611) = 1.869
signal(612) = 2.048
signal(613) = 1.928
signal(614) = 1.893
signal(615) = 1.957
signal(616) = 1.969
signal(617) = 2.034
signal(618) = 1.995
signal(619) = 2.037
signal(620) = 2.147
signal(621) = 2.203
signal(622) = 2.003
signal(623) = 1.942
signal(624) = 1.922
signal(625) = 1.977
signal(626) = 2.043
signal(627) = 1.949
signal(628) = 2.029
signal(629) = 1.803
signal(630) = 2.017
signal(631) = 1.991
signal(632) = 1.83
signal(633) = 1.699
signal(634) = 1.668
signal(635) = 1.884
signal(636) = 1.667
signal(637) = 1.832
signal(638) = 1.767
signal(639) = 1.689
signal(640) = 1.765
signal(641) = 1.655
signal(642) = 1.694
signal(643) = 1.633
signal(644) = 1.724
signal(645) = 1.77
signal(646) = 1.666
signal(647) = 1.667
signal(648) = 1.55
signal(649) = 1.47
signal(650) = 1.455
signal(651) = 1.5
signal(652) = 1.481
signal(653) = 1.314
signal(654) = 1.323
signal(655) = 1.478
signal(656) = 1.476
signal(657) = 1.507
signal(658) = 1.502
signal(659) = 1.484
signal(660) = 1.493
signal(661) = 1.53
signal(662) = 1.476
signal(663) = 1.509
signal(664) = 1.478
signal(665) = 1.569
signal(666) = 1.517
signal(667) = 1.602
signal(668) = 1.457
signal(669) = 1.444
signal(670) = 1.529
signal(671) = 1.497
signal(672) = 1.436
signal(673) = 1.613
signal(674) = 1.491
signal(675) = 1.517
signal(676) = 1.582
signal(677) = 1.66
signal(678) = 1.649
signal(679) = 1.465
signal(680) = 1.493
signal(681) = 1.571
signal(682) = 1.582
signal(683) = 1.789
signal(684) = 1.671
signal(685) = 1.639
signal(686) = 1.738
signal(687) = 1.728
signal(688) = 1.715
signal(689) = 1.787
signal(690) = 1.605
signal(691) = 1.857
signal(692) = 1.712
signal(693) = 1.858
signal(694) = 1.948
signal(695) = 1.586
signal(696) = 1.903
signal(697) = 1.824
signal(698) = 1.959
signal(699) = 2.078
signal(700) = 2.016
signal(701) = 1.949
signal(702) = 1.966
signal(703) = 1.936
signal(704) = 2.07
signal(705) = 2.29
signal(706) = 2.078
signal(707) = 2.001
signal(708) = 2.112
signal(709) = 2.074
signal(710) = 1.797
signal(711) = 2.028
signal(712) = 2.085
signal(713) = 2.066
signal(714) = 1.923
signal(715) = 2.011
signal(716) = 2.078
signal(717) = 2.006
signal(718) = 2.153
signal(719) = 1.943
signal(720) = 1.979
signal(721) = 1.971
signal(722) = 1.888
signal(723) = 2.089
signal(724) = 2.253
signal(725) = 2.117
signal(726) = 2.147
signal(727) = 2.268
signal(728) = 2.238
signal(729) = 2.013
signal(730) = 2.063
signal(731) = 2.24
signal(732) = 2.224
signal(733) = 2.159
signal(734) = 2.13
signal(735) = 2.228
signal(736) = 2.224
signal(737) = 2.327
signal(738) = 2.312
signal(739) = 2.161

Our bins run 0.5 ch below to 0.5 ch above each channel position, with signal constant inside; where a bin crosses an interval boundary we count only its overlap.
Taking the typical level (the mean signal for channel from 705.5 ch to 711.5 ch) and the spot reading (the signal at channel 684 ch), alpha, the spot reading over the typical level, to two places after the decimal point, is 0.83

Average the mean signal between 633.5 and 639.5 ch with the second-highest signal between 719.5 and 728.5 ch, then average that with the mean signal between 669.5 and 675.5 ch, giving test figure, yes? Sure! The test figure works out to 1.758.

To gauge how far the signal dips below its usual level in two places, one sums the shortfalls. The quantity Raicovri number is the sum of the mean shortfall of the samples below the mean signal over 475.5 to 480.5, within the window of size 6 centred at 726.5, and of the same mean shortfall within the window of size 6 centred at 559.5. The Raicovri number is -0.60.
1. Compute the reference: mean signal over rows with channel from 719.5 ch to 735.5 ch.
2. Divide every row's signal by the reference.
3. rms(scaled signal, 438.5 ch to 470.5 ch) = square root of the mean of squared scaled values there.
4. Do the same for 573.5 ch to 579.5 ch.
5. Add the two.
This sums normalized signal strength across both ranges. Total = 1.32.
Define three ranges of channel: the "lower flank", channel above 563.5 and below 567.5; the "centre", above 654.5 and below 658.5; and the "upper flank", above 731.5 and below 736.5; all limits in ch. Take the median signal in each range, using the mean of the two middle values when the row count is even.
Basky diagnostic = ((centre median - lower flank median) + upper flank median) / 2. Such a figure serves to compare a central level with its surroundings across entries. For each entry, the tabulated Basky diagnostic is 1.00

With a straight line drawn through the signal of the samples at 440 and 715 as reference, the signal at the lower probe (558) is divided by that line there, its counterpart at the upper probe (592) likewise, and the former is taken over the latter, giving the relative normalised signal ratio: 0.94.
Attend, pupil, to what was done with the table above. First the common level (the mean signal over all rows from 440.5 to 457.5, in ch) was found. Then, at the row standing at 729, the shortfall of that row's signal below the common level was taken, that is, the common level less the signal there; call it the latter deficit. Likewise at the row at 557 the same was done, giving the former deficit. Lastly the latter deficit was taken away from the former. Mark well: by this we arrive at 0.48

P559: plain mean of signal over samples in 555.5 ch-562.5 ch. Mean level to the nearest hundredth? 1.57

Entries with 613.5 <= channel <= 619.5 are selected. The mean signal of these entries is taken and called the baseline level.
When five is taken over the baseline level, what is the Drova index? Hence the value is 2.5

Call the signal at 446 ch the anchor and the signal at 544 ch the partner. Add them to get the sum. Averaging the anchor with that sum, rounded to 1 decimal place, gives 1.7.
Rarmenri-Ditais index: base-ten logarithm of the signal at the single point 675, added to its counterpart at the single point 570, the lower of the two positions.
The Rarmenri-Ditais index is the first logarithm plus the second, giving 0.39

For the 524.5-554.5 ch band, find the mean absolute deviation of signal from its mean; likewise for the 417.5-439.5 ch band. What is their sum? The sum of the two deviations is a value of 0.32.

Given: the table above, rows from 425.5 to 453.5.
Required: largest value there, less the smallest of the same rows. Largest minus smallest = 0.84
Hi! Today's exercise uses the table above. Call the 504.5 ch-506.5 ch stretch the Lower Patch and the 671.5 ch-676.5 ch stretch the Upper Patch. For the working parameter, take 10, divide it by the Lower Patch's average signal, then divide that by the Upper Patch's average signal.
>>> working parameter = 5.3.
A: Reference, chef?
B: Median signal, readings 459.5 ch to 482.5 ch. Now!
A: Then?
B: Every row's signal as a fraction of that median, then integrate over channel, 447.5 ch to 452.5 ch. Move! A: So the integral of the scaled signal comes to 4.0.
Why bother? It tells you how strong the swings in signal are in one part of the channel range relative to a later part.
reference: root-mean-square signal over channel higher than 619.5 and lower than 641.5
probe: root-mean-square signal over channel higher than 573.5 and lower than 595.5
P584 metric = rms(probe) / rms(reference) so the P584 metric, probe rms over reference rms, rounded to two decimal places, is 0.85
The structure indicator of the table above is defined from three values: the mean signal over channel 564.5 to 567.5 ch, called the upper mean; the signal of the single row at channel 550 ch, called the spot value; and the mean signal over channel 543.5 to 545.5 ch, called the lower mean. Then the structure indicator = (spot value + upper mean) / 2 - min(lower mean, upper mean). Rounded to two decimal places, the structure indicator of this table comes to 0.27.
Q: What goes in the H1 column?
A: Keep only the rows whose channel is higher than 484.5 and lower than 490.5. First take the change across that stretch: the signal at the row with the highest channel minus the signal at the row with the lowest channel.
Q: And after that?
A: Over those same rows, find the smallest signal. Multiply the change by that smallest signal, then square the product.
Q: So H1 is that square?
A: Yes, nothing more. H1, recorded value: 0.056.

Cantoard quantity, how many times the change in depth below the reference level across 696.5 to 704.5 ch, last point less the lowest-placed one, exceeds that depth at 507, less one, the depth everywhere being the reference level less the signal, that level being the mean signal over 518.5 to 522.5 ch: 4.41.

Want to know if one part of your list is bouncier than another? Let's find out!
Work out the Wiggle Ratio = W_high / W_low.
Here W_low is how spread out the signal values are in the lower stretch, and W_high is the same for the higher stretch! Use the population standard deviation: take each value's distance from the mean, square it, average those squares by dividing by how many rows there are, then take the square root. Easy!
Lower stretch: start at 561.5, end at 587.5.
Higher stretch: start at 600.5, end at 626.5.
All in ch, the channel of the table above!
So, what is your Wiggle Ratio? 0.75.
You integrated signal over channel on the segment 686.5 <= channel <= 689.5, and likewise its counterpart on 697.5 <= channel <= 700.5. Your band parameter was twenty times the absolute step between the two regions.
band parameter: 16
